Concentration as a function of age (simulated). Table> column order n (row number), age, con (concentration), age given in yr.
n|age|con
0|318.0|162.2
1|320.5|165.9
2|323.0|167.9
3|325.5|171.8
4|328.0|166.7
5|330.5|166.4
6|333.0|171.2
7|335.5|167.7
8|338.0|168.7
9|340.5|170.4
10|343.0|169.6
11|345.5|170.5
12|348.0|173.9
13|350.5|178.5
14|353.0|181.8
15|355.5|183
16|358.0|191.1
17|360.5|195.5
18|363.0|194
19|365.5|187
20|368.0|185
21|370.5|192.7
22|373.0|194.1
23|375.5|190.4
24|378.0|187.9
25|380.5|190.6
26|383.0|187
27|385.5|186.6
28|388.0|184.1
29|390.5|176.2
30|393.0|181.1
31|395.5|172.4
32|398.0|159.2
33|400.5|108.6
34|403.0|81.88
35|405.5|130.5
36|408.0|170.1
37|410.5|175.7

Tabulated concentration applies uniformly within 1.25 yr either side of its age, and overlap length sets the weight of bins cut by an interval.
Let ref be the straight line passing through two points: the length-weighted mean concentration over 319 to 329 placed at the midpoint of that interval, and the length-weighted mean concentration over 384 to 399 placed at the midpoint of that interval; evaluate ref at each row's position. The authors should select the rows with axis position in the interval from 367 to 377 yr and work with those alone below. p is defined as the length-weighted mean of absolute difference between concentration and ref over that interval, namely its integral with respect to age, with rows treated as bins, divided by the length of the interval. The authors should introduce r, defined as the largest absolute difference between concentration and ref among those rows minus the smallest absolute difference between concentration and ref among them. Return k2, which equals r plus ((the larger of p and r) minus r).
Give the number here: 16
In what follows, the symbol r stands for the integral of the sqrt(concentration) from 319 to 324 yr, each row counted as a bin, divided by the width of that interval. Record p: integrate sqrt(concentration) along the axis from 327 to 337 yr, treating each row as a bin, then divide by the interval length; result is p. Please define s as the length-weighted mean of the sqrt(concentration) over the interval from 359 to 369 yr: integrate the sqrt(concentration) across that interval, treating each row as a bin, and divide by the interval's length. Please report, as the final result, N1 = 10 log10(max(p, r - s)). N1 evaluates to 11.1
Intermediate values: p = 12.96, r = 12.9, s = 13.8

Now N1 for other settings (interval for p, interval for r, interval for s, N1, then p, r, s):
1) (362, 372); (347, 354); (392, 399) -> 11.4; 13.77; 13.3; 13.1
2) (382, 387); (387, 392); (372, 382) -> 11.4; 13.66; 13.4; 13.8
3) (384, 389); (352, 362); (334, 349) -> 11.3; 13.62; 13.7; 13.0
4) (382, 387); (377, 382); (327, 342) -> 11.4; 13.66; 13.8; 13.0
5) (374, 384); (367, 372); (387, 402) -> 11.4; 13.75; 13.8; 12.7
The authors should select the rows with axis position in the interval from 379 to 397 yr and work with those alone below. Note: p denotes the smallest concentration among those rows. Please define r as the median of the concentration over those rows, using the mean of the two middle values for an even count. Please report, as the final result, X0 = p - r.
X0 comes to -12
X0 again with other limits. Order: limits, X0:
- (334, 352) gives -3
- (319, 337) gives -2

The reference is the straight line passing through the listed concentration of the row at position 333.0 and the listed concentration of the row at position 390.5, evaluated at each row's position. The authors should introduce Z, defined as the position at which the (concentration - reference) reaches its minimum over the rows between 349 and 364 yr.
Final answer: 350.5 yr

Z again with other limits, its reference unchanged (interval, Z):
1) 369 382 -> 378.0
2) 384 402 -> 400.5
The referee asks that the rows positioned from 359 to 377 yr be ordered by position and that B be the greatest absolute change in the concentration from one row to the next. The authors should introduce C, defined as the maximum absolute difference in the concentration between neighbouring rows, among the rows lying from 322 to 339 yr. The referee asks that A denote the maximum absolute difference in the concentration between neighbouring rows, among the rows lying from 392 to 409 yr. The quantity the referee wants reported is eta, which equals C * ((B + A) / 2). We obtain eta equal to 149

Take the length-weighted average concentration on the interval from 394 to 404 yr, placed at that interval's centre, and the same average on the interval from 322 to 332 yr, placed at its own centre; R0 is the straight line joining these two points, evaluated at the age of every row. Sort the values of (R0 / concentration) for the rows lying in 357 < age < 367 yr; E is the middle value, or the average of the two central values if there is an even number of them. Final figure 0.79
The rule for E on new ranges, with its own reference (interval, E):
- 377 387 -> 0.75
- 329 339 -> 0.97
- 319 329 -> 1.01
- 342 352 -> 0.92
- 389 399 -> 0.78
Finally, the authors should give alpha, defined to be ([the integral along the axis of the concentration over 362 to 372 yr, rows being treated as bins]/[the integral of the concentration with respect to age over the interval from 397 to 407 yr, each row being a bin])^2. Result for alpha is 2.49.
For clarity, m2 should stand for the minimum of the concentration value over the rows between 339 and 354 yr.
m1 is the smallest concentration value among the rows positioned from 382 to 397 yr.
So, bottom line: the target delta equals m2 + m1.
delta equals 342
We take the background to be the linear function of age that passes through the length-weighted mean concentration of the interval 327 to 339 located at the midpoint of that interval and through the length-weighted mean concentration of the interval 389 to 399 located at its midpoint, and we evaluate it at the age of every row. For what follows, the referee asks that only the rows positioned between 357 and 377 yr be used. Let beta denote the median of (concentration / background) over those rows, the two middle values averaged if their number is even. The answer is 1.13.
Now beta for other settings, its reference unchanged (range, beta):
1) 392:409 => 0.92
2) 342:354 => 1.03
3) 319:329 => 1.00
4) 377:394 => 1.08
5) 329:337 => 1.00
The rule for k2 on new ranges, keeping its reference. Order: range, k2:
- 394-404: 92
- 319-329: 4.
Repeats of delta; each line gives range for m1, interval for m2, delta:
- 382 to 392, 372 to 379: 364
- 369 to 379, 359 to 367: 375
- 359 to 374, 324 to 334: 351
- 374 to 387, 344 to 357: 357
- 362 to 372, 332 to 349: 353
